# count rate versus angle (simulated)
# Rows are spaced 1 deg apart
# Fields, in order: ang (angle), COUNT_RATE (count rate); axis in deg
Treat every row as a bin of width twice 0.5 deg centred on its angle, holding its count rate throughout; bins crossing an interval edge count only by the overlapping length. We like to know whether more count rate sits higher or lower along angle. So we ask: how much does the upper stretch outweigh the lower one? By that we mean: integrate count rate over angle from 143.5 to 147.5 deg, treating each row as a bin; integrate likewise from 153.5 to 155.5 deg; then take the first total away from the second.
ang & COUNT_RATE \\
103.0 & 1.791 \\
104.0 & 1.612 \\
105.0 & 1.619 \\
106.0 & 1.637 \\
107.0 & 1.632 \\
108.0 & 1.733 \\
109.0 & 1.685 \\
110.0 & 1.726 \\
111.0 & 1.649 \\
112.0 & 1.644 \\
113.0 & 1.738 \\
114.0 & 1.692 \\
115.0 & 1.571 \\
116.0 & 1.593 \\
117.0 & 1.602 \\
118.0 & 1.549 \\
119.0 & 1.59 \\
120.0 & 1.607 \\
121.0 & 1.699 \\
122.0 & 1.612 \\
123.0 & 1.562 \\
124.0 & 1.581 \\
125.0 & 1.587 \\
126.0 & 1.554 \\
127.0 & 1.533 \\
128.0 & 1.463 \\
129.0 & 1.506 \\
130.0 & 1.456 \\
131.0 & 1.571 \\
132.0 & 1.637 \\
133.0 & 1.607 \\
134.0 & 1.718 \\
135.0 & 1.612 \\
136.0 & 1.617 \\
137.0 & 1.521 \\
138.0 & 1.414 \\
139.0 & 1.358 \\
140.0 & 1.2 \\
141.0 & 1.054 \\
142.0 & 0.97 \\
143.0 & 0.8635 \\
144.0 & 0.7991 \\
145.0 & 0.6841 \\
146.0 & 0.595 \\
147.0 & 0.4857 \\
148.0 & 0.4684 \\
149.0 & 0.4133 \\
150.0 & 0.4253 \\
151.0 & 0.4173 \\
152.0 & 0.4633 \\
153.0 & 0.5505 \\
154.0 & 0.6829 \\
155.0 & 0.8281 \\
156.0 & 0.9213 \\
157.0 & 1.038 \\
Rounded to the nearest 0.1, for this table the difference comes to -1.1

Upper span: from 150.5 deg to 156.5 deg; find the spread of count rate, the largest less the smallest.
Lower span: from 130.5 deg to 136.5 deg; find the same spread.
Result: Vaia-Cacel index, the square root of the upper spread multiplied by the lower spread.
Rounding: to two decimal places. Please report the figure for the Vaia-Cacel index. 0.27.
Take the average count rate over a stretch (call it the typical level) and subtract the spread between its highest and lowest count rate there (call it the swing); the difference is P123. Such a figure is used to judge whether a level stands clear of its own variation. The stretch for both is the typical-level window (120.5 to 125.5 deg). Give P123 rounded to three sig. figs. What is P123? 1.47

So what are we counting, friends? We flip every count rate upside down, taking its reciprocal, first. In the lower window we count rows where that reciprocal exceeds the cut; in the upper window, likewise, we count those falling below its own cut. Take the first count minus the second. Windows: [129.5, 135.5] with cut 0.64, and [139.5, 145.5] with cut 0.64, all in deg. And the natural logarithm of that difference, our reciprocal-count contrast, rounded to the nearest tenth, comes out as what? 0.0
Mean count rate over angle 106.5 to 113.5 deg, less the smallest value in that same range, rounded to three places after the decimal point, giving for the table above 0.055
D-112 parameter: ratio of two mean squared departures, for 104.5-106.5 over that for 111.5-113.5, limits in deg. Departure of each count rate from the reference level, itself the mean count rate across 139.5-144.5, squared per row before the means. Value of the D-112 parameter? 0.83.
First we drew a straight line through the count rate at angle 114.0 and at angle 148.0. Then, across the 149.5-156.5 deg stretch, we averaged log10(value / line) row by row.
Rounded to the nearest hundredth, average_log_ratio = 0.32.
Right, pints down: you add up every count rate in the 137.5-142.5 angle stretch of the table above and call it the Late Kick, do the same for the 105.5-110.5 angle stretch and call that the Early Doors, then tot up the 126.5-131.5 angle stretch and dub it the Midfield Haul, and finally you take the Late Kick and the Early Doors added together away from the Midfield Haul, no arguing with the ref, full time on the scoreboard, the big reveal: -7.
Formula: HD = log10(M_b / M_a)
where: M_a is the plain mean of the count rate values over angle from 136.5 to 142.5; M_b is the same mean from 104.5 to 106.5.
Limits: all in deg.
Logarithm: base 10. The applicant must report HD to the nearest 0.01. 0.11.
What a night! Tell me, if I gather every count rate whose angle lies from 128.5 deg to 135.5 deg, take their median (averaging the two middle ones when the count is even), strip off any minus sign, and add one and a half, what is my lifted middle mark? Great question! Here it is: 3.1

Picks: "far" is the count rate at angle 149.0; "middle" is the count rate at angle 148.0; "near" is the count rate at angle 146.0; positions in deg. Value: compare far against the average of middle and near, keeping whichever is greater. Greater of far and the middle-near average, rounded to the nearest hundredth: 0.53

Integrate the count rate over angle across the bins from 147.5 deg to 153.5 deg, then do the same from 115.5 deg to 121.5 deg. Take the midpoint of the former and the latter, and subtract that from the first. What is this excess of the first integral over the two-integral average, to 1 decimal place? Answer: -3.5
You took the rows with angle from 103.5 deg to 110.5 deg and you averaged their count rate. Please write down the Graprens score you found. 1.66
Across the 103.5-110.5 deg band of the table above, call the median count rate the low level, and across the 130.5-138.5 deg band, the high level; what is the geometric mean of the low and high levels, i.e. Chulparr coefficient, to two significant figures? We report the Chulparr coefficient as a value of 1.6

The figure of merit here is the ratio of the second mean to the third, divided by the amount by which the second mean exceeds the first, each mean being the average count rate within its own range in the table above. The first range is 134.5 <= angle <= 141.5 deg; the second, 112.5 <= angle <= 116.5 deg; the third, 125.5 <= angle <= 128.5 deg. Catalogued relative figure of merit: 4.3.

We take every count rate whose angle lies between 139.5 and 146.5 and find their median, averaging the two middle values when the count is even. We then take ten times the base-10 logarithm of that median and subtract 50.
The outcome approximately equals -50.6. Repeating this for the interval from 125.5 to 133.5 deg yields -48.1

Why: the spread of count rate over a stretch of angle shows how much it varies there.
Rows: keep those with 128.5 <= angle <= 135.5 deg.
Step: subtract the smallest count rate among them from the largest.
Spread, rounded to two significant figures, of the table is 0.26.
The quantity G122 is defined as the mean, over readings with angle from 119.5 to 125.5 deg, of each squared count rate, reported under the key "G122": 2.6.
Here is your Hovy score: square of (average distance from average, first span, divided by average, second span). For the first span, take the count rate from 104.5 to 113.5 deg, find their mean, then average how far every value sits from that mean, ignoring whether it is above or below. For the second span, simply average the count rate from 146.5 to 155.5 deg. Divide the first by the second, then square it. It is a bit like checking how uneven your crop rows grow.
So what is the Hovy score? 0.0063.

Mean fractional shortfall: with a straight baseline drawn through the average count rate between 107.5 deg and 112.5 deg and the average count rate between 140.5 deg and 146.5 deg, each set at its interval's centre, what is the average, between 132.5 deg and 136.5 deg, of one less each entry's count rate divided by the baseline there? -0.55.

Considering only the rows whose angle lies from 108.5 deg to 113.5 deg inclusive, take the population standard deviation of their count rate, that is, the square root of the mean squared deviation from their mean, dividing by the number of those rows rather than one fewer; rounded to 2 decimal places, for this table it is 0.04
